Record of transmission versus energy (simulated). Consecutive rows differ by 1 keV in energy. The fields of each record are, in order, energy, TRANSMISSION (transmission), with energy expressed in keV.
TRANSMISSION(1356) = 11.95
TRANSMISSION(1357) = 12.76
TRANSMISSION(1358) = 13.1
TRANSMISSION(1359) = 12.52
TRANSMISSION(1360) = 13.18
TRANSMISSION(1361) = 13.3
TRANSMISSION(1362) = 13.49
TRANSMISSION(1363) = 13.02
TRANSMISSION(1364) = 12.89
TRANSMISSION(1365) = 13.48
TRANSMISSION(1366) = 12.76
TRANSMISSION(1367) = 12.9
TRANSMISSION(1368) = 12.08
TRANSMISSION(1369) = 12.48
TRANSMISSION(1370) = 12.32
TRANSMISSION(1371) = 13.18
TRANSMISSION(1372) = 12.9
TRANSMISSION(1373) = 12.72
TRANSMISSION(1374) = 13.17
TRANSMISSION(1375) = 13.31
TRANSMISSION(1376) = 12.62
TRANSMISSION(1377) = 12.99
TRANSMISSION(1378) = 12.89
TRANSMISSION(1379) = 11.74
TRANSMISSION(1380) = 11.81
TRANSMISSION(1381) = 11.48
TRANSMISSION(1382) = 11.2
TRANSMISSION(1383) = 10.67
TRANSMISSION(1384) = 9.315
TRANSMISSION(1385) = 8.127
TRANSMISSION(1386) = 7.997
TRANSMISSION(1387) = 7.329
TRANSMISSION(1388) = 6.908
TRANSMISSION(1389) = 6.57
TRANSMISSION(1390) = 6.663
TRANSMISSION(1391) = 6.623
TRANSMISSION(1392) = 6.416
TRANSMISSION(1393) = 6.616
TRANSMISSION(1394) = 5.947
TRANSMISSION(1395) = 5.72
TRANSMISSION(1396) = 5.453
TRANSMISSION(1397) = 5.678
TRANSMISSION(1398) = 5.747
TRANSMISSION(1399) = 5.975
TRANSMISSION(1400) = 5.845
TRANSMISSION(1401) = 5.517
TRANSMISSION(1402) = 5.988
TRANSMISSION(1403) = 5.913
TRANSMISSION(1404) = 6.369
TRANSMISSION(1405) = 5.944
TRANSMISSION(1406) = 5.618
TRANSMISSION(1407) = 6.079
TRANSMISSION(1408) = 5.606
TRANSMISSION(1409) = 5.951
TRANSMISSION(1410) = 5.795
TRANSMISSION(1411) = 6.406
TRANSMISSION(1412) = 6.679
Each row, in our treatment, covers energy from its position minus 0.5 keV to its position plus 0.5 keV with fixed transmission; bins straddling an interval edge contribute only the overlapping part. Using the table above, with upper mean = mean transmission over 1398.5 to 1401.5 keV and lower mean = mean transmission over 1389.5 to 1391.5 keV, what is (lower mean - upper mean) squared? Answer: 1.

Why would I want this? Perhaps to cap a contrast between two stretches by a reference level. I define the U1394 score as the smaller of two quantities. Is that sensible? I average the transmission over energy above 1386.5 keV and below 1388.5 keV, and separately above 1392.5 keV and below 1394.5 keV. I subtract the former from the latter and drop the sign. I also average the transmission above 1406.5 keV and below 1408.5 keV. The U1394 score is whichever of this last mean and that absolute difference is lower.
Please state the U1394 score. 0.8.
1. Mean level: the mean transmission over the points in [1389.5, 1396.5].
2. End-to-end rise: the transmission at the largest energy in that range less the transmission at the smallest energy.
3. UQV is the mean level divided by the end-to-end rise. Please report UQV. -5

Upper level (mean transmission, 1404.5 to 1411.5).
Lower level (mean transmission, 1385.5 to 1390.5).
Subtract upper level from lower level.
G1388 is 1.2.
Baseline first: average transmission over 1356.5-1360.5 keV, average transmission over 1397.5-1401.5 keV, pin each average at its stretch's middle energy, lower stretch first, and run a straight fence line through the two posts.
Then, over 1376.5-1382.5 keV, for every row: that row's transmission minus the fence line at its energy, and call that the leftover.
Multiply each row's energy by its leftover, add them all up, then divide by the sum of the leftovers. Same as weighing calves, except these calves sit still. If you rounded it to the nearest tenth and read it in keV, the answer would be 1379.3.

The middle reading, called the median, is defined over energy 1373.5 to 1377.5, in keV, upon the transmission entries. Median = 13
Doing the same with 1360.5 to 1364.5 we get 13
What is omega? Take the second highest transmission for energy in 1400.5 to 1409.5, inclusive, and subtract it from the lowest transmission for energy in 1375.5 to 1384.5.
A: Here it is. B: 3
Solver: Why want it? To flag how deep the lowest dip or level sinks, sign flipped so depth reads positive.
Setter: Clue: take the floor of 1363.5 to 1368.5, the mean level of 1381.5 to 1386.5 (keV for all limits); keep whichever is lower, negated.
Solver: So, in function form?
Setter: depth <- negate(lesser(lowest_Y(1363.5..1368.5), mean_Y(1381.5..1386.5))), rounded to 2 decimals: -9.46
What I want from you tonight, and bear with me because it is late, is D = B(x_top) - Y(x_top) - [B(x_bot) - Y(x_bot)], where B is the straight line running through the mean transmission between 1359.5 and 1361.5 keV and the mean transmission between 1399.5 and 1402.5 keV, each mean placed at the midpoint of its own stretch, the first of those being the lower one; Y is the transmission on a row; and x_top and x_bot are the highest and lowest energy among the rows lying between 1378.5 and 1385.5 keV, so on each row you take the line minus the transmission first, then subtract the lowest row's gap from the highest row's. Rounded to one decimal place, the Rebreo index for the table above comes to 2.5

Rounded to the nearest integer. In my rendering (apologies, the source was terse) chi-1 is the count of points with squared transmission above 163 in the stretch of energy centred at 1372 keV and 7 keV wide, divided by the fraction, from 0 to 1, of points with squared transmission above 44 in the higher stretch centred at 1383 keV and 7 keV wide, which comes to 4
